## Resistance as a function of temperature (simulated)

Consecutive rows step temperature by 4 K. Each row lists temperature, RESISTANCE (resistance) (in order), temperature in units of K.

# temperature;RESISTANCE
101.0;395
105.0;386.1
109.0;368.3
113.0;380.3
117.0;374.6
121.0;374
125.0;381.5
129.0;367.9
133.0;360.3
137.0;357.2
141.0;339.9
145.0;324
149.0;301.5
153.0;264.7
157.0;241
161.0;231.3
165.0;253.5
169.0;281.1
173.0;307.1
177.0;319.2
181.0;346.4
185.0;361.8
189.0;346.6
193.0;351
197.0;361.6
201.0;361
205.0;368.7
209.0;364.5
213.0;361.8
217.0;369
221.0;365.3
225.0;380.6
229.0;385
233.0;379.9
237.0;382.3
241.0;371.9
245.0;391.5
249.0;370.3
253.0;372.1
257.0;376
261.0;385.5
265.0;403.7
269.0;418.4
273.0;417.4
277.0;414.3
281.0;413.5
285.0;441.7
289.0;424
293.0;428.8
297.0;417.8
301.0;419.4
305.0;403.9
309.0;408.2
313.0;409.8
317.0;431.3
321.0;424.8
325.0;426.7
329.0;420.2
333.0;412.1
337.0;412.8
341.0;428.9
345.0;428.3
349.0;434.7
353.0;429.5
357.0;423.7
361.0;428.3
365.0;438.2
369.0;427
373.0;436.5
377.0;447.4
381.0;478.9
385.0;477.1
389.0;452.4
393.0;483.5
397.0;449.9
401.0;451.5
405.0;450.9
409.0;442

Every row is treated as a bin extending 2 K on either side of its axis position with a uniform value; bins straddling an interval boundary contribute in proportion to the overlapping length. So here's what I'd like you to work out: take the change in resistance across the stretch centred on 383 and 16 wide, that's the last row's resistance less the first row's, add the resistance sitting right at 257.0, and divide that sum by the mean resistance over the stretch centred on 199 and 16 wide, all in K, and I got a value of 1.06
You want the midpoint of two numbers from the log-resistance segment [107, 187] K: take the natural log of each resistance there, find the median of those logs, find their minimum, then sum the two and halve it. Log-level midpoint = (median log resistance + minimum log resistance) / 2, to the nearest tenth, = 5.6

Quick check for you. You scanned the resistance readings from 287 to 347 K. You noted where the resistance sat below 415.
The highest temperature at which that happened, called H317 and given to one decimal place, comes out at 337.0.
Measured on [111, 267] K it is 265.0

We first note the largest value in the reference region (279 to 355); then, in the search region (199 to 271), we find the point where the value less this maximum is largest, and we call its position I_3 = 269.0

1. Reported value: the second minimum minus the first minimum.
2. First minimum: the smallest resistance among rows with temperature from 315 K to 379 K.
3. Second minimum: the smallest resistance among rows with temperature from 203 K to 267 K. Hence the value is -50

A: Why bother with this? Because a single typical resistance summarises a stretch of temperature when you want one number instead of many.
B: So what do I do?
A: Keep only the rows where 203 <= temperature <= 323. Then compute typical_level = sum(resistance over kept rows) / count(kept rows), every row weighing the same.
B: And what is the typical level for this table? 397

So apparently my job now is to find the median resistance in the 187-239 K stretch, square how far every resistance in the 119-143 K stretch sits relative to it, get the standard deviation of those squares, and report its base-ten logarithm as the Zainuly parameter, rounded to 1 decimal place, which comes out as 2.4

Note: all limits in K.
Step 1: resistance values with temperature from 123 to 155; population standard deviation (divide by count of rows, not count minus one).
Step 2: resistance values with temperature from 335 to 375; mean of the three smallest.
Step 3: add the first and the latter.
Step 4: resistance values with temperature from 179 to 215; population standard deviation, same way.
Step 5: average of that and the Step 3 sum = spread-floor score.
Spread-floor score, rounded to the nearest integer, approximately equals 233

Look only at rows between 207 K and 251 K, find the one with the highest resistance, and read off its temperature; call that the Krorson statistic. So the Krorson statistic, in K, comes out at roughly 245.0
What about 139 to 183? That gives 181.0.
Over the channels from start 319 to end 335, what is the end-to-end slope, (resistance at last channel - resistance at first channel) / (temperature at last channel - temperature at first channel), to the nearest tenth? -1.1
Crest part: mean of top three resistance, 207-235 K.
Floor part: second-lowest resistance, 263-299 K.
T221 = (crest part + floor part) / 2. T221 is 398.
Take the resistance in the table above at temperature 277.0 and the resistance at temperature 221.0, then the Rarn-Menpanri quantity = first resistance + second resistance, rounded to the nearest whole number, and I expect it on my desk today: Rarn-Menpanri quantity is 780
